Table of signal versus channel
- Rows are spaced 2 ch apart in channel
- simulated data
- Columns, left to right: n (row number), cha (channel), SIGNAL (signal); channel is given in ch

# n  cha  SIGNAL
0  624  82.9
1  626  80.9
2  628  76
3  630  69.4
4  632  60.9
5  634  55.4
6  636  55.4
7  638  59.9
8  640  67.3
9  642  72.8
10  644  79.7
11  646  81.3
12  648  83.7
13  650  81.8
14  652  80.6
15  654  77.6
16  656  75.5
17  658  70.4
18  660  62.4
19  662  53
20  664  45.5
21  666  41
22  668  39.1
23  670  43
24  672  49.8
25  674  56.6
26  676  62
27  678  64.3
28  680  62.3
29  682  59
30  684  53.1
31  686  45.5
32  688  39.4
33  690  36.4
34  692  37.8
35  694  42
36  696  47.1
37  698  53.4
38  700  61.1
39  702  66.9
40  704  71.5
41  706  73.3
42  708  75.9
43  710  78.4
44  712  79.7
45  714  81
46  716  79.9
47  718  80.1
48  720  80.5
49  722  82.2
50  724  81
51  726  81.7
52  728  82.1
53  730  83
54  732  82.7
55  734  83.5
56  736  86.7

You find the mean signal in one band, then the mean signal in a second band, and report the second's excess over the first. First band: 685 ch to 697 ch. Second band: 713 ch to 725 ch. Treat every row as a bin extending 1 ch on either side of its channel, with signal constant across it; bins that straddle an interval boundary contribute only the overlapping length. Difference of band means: 39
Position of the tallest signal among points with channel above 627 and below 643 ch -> 628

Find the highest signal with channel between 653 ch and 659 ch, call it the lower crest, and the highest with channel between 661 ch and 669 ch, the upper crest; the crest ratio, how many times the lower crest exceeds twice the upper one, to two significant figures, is 0.73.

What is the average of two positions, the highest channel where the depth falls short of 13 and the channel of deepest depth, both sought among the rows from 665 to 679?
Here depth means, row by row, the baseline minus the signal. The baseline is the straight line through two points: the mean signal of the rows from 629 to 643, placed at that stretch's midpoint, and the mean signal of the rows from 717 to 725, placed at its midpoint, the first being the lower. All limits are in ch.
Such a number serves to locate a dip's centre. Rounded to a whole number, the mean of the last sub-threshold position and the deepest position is 673 ch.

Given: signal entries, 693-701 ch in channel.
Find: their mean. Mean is 51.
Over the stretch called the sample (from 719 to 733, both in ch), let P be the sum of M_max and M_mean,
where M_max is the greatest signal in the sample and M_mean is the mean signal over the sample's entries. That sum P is 165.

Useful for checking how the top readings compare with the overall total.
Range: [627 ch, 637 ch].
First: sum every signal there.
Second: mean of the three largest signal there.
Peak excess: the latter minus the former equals -248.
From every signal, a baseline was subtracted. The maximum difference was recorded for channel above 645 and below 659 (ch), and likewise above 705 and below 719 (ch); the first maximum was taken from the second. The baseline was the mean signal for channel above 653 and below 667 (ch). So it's -3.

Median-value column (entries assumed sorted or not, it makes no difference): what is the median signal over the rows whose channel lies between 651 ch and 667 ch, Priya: 66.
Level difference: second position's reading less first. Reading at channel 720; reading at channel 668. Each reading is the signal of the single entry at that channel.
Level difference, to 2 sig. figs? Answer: -41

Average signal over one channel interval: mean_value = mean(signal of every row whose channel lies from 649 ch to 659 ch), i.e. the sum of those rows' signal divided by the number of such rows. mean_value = 77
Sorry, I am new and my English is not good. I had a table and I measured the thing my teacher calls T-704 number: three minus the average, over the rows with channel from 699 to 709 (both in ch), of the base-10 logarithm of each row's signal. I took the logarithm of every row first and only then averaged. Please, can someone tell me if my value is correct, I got 1.16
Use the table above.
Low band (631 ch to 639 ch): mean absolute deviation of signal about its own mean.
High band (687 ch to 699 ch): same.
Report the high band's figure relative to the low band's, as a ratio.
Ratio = 2.02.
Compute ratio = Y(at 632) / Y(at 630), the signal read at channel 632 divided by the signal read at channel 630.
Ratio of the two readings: 0.88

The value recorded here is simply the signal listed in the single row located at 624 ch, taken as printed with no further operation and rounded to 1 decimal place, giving 82.9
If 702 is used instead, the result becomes 66.9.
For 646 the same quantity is 81.3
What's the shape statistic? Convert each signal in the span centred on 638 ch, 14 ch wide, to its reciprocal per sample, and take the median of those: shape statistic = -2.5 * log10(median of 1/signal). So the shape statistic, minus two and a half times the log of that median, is 4.46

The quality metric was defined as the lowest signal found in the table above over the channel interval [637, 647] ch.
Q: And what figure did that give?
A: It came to 59.9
